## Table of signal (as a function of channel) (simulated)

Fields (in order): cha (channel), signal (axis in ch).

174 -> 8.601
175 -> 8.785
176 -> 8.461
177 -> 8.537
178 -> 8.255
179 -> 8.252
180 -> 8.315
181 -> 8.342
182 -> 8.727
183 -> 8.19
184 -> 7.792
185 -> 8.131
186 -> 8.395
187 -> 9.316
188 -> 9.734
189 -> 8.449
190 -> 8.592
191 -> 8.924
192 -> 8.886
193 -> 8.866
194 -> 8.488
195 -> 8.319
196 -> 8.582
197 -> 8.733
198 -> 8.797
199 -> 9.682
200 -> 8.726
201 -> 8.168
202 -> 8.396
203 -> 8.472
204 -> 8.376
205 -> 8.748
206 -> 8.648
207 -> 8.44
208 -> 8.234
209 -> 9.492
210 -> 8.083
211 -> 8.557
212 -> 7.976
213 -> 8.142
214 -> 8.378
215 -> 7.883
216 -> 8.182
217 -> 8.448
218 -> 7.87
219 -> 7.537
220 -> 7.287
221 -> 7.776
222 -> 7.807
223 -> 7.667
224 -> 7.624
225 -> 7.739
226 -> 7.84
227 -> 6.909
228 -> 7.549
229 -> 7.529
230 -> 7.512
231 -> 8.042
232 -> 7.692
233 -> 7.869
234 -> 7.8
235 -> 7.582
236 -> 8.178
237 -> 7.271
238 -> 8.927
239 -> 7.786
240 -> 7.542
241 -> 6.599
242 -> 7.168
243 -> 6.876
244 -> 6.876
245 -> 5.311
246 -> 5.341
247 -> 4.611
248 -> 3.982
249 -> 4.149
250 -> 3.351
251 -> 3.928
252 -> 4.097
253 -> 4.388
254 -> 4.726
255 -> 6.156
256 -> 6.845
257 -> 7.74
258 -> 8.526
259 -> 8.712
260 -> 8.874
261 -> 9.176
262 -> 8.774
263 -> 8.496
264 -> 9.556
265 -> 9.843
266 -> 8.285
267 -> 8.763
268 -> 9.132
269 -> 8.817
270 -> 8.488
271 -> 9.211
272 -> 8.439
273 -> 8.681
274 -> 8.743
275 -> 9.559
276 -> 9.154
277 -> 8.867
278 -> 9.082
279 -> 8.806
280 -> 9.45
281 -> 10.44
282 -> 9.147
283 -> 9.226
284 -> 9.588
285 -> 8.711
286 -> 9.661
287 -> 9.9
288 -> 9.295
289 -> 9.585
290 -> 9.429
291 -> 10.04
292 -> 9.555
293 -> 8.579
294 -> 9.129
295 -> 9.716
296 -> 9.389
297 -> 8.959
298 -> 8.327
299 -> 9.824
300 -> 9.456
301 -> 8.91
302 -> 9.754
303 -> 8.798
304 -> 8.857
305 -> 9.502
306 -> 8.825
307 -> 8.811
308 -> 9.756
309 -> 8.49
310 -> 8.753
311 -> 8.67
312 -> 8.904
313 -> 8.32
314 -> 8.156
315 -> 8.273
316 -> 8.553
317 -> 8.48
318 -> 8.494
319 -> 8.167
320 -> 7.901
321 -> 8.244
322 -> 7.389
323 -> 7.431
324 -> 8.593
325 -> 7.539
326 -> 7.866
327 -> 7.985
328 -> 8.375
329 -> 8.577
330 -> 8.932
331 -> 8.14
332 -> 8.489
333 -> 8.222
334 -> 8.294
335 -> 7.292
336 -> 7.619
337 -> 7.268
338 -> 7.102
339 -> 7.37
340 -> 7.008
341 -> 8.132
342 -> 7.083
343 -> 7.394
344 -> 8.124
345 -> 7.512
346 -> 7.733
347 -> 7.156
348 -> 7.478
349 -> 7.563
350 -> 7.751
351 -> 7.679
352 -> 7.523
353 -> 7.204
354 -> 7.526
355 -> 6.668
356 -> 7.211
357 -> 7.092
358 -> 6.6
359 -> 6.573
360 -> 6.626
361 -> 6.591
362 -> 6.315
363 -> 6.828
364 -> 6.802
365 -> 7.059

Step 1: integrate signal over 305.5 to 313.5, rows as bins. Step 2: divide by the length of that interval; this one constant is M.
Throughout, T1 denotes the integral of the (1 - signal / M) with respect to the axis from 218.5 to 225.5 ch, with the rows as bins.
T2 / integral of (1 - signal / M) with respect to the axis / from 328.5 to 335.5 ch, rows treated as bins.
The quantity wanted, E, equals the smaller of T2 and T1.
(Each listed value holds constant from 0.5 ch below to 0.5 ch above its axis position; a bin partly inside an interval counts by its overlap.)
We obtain 0.4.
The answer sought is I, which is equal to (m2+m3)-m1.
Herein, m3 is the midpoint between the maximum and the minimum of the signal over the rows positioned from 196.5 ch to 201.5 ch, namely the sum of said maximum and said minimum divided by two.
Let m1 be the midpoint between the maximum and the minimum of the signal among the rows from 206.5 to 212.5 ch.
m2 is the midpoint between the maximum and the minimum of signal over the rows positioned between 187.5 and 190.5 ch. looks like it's 9.3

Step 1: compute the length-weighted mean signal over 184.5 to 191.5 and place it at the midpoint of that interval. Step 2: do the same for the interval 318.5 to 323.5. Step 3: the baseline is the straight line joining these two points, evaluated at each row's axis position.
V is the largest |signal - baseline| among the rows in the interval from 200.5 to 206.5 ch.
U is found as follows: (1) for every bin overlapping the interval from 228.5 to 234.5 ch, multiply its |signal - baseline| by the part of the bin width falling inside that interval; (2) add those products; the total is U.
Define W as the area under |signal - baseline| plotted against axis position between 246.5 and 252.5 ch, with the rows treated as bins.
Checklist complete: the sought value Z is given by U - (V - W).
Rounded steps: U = 4.4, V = 0.53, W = 26.0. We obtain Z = 30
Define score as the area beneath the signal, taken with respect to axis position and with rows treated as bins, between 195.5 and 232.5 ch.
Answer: 302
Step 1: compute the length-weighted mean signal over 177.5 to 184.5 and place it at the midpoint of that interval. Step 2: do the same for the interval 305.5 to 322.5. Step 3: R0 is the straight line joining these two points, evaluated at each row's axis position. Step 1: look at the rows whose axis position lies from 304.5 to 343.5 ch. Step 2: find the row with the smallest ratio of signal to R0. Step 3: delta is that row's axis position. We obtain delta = 340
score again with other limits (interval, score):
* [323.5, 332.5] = 74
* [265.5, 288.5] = 209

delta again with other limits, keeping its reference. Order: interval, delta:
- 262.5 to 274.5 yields 266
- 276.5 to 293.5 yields 293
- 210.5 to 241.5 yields 241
